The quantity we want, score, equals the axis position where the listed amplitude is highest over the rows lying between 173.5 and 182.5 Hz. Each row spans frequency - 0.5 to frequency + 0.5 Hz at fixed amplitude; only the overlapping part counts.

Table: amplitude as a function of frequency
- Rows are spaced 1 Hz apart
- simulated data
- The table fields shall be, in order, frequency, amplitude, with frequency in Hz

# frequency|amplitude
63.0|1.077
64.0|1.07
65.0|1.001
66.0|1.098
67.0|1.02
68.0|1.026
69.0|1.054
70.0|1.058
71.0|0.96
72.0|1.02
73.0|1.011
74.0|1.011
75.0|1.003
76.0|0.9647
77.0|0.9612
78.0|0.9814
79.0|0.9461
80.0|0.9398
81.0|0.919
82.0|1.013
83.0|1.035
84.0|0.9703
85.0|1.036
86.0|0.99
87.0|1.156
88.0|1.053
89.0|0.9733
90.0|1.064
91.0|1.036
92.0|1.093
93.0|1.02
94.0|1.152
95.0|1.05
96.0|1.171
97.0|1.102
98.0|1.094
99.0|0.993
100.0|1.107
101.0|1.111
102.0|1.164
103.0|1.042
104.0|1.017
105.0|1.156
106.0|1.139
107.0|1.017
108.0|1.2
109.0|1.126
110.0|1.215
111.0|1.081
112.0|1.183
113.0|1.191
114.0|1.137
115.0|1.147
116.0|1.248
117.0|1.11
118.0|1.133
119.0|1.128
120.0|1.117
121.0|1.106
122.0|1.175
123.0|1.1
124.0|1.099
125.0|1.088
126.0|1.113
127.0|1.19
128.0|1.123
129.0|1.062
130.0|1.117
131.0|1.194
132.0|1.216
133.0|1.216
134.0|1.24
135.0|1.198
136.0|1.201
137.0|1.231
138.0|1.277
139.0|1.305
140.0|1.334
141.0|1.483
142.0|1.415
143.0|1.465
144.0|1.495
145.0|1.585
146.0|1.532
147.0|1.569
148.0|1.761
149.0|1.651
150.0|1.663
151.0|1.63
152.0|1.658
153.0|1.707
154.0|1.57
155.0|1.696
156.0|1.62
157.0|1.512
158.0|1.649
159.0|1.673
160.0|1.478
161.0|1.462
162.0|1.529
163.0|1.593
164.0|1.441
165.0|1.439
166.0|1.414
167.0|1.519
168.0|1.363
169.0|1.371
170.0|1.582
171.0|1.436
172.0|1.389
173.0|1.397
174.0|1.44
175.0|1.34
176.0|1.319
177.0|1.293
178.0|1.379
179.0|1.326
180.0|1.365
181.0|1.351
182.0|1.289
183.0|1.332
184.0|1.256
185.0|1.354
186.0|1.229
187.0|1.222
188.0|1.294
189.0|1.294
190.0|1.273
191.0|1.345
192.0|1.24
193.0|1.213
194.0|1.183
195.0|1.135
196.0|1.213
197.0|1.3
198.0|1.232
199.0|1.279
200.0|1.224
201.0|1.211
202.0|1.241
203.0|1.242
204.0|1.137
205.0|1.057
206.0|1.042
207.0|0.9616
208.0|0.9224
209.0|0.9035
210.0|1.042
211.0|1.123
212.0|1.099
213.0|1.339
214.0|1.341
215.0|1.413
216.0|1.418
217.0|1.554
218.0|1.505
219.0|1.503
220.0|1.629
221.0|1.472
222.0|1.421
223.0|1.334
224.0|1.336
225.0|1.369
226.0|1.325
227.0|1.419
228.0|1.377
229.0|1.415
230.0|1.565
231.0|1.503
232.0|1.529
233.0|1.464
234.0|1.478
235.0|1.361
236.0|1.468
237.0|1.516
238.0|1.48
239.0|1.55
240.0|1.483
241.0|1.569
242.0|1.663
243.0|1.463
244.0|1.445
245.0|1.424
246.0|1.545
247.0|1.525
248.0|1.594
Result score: 174.0 Hz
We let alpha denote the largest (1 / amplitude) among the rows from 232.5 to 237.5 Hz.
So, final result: 0.73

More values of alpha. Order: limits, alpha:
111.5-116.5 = 0.88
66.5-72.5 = 1.04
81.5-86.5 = 1.03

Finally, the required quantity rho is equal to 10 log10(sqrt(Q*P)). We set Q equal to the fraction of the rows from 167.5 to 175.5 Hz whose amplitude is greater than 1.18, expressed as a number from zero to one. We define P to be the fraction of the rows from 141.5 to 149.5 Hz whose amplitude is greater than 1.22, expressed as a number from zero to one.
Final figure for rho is 0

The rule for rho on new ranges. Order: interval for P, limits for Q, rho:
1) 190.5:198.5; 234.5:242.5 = -2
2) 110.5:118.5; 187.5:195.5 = -5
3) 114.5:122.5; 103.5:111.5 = -8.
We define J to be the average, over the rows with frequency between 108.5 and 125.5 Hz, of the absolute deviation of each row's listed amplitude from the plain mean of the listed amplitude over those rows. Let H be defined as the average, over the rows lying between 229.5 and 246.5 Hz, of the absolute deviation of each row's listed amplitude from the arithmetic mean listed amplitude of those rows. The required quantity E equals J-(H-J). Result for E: 0.02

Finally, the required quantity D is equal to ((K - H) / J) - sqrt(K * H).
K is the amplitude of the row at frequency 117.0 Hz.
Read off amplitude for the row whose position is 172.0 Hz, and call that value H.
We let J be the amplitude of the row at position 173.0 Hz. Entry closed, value -1.44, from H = 1.389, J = 1.397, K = 1.11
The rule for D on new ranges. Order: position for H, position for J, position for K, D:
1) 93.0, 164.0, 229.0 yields -0.93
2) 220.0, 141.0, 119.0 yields -1.69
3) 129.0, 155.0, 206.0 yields -1.06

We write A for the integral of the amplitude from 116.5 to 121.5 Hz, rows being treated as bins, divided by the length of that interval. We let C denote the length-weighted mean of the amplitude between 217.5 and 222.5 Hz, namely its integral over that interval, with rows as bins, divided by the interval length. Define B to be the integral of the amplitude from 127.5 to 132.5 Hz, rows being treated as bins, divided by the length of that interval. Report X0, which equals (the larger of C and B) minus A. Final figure 0.4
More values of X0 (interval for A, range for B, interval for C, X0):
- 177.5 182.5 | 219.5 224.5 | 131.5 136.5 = 0.1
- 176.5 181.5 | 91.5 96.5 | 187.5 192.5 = -0.1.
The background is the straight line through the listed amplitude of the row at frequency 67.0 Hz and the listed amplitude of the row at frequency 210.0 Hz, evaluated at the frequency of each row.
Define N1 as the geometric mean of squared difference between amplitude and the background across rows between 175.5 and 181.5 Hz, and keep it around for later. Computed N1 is 0.09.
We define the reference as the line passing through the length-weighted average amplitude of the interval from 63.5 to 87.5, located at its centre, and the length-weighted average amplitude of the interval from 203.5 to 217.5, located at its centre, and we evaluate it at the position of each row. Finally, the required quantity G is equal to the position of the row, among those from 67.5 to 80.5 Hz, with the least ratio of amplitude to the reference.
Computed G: 80.0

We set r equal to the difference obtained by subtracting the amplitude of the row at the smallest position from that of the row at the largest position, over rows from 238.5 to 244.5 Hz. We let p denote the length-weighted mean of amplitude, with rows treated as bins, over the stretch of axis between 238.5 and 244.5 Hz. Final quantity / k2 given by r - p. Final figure -1.63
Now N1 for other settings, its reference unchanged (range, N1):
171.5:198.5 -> 0.06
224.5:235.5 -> 0.15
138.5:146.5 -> 0.17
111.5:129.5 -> 0.01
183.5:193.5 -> 0.05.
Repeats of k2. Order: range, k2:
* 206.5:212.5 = -0.87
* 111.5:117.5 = -1.24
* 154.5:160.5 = -1.82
